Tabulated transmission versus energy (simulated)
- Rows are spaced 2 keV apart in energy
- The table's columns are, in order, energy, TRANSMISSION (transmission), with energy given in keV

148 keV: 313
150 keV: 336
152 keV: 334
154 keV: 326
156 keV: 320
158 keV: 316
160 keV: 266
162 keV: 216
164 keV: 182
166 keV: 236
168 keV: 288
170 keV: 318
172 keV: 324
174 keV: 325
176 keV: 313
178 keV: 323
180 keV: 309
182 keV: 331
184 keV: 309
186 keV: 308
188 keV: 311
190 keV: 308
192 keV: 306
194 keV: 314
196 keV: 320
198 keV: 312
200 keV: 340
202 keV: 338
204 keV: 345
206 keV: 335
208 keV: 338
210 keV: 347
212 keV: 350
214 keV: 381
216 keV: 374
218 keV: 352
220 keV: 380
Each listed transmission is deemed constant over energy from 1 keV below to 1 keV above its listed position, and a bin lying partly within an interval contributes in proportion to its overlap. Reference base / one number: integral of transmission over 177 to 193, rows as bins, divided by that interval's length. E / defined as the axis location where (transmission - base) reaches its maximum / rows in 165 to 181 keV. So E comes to 174 keV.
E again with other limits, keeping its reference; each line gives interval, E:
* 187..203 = 200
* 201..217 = 214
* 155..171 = 156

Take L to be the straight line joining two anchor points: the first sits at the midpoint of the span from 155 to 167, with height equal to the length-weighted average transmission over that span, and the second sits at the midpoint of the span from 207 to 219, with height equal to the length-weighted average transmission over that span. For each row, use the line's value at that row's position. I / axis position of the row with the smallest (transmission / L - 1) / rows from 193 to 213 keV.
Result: 198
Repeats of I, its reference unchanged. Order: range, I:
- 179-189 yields 188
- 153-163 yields 162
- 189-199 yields 198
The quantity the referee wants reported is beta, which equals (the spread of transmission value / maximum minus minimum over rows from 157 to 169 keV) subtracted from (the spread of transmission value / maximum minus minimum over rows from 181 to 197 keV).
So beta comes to -109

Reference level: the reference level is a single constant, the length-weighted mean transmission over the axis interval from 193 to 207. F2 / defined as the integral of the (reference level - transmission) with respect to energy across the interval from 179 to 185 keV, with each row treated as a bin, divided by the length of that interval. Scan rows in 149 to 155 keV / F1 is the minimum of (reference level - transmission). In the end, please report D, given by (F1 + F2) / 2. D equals 3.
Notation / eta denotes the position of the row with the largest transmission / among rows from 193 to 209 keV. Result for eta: 204 keV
